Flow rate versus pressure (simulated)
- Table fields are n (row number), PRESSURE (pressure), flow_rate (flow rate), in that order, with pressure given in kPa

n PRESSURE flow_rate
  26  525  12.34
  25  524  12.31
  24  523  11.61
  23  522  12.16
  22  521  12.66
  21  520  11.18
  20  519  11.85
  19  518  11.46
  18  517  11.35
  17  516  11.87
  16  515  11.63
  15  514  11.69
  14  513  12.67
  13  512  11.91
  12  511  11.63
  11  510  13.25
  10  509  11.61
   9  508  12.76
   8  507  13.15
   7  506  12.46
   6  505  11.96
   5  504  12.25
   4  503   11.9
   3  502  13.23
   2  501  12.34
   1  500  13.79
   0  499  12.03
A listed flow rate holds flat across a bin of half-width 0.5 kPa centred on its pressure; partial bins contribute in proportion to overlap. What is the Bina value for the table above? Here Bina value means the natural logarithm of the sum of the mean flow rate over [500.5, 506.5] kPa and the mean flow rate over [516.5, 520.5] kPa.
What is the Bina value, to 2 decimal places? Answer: 3.17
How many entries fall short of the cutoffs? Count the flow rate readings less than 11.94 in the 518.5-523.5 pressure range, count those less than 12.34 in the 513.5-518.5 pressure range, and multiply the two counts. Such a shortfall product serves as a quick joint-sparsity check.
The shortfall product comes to 15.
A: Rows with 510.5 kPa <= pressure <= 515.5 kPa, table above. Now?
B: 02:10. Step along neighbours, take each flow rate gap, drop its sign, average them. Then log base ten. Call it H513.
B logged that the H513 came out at -0.3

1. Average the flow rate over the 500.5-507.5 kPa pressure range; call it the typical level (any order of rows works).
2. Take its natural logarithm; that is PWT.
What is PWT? 2.523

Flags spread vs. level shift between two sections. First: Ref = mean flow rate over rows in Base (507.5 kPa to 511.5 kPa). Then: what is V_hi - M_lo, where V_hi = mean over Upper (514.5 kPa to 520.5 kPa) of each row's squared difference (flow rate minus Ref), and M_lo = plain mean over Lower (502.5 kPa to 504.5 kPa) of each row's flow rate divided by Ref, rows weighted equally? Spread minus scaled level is -0.35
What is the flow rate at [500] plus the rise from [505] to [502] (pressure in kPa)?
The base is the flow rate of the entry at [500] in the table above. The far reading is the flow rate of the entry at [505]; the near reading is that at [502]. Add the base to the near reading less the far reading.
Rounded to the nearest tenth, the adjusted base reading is 15.1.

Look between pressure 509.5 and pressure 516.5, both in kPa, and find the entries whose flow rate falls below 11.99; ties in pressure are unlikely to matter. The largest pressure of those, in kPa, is 516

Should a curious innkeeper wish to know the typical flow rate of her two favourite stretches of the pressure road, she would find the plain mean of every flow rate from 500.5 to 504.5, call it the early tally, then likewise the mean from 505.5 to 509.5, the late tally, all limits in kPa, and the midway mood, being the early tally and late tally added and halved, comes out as 12.5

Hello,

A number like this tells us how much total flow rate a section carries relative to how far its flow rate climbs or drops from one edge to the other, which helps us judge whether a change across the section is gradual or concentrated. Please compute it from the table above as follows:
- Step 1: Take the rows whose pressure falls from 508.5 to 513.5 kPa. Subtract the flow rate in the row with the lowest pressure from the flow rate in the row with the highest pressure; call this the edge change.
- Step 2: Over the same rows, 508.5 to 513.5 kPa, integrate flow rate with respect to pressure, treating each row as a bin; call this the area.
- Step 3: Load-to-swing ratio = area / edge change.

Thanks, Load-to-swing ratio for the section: 58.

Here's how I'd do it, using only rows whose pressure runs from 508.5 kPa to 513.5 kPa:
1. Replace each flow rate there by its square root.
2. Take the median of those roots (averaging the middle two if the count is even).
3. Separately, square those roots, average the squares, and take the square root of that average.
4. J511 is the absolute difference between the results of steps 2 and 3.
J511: 0.044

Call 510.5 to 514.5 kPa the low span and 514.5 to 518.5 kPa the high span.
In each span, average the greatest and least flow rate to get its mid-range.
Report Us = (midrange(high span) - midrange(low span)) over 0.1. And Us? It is -5.4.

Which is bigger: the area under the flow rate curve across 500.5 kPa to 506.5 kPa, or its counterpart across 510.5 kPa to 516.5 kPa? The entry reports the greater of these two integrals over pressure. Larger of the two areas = 74.14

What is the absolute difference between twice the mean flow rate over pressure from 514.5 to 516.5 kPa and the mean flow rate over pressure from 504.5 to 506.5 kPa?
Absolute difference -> 11.3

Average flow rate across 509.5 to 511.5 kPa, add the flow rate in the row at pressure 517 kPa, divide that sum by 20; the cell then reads 1.19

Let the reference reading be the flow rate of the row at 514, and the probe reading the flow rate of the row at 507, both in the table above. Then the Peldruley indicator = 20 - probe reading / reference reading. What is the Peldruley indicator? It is 18.9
